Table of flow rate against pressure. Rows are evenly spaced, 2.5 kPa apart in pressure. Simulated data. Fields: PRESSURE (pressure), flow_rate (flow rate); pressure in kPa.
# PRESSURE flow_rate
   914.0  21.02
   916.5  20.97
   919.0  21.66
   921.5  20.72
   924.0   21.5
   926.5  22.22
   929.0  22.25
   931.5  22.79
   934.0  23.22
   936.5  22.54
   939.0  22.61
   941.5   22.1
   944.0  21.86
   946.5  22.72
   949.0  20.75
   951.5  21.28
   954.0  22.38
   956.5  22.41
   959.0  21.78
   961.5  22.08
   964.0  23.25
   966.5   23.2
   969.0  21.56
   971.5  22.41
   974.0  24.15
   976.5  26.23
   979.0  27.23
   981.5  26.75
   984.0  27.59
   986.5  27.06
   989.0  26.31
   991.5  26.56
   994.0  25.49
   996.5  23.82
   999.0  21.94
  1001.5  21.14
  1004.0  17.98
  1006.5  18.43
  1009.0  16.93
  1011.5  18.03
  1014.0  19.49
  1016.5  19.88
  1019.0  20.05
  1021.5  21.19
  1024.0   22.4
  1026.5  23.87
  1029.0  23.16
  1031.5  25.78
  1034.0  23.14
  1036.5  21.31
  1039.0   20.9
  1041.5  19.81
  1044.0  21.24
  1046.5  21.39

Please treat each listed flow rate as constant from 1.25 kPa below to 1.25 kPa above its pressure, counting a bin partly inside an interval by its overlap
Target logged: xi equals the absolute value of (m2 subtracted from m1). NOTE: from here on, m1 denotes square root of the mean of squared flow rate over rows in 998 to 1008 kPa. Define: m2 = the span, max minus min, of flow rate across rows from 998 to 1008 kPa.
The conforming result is 16.0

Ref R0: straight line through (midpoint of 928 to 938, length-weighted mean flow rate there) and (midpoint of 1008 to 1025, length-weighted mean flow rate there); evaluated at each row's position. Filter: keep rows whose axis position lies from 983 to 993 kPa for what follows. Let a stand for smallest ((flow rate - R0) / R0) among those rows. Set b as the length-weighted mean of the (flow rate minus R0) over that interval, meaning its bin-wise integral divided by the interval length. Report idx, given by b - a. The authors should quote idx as 6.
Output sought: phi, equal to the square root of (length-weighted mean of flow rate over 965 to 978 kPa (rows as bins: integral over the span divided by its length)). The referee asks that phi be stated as 4.86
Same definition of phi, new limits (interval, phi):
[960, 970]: 4.75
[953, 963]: 4.71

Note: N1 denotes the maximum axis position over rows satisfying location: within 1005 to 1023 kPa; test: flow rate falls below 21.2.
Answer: 1021.5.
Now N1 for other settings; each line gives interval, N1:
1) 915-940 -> 921.5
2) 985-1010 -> 1009.0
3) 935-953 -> 949.0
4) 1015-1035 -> 1021.5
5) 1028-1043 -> 1041.5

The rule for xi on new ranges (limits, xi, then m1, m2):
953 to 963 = 21.5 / 22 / 0.6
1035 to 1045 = 19.3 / 21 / 1.5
